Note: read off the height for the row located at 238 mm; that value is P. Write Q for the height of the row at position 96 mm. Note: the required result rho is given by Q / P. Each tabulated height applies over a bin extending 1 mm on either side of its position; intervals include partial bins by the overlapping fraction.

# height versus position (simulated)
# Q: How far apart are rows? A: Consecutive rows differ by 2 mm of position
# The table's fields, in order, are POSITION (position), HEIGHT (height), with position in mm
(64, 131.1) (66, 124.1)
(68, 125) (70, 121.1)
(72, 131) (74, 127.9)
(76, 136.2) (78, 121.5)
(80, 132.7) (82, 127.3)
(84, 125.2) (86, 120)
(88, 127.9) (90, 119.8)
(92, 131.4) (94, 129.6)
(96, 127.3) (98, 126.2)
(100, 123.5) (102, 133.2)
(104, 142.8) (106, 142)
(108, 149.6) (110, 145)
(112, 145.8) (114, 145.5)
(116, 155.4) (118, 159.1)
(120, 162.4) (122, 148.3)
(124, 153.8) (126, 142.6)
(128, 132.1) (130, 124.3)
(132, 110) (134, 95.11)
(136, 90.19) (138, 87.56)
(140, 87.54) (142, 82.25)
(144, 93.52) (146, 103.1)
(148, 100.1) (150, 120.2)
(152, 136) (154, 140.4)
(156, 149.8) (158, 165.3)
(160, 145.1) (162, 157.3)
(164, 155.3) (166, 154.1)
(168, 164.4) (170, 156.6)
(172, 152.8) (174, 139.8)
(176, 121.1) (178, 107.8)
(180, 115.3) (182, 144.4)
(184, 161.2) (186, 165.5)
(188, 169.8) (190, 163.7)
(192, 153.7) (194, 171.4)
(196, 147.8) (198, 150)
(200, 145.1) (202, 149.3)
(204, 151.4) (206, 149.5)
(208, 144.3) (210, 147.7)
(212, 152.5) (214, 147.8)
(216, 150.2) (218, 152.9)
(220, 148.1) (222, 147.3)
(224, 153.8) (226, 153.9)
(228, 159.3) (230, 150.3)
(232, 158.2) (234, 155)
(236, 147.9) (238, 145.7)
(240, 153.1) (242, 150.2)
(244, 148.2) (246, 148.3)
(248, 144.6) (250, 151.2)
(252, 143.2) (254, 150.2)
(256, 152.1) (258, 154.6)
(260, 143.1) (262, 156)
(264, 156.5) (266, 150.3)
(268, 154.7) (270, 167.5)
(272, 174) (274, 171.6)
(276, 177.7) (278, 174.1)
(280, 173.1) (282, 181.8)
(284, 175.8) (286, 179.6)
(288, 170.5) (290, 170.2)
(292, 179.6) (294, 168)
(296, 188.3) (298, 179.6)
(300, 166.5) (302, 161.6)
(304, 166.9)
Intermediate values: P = 145.7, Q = 127.3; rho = 0.87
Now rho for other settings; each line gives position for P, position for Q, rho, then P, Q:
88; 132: 0.86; 127.9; 110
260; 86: 0.84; 143.1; 120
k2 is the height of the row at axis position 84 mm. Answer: 125.2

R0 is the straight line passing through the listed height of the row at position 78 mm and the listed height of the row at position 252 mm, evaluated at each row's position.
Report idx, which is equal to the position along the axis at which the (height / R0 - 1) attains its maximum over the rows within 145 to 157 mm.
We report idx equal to 156 mm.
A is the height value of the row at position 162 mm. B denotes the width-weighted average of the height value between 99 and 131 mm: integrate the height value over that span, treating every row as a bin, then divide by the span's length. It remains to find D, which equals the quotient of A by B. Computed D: 1.1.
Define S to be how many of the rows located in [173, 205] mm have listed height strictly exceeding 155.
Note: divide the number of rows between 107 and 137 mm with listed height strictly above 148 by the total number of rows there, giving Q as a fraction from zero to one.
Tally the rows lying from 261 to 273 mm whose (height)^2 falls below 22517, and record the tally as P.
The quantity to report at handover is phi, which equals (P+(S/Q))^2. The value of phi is 156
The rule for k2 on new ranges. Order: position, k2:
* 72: 131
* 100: 123.5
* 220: 148.1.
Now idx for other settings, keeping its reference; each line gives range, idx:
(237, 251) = 240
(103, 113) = 108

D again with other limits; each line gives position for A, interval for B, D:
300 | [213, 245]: 1.1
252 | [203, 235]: 0.9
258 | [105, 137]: 1.1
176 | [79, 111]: 0.9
